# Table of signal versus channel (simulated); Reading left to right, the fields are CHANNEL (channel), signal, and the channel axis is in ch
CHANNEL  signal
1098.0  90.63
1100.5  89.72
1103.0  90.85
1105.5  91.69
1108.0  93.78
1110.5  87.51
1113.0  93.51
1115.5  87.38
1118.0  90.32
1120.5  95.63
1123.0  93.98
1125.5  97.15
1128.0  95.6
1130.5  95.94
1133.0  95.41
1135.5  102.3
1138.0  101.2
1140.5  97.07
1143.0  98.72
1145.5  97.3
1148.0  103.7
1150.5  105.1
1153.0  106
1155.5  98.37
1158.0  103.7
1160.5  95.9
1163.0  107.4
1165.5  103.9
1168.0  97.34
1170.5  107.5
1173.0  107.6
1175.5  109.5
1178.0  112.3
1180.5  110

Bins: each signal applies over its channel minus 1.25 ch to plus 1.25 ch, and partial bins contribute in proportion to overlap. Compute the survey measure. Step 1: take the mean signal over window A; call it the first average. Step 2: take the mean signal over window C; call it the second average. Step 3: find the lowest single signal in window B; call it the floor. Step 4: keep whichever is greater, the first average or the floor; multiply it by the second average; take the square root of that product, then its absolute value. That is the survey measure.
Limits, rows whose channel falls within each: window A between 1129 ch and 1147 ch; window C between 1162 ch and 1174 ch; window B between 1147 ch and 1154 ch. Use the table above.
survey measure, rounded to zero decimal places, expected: 104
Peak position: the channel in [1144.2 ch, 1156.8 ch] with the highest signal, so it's 1153.0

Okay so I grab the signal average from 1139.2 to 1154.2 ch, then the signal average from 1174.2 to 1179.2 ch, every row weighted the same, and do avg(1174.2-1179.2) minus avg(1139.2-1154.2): 9.6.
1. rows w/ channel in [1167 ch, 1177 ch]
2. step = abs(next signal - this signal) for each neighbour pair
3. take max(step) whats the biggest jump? 10.2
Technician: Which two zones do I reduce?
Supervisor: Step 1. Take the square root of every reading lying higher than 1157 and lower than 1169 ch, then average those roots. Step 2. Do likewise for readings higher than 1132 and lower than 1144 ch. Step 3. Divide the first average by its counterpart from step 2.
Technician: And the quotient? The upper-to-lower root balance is 1.01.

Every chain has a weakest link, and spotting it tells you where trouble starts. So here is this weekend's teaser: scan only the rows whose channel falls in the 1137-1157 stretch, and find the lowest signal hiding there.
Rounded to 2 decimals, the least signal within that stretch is 97.07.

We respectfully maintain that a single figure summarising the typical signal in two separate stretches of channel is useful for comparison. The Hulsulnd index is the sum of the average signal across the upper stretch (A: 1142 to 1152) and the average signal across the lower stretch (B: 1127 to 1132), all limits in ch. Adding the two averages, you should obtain 197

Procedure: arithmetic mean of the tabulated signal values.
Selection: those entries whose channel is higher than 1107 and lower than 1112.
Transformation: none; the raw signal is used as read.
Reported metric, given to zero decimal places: 91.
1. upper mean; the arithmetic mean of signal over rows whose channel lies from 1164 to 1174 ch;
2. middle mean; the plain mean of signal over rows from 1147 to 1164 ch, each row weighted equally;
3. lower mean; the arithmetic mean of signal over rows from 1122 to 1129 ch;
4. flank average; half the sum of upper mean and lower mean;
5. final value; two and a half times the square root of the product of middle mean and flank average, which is 253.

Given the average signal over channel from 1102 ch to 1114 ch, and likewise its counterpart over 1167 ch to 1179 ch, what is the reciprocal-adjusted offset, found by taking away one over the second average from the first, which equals 91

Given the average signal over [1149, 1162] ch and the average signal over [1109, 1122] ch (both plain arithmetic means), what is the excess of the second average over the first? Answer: -11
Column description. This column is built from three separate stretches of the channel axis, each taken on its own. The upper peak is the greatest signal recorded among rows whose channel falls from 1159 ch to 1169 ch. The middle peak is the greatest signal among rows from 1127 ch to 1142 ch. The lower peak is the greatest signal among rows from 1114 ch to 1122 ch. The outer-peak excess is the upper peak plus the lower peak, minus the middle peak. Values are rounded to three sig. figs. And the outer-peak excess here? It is 101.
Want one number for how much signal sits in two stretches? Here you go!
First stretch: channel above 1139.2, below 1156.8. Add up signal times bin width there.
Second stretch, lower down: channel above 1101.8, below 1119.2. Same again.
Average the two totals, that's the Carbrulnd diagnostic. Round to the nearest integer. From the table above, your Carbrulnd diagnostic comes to 1677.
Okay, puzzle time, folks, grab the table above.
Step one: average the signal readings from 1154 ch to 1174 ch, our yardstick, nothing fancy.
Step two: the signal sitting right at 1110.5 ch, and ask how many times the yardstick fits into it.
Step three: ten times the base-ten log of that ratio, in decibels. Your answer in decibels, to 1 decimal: -0.7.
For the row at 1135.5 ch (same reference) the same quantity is 0.0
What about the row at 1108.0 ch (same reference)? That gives -0.4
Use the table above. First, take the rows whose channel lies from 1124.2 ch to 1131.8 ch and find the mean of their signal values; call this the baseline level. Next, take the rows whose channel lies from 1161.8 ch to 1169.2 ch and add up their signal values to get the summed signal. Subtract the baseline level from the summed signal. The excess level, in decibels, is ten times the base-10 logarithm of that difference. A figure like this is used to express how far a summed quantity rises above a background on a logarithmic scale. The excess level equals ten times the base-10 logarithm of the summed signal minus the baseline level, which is 23.3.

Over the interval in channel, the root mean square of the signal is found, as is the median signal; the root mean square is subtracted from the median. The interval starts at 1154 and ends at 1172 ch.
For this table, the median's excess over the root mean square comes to 1.6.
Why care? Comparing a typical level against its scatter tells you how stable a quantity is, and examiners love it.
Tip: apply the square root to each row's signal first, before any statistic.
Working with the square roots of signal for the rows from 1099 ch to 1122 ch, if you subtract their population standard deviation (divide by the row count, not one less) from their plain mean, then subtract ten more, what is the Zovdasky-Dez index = -0.59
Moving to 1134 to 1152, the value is -0.11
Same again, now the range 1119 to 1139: -0.29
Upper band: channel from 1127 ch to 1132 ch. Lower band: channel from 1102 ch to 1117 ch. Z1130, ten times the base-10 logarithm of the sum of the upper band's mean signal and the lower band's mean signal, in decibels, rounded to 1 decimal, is 22.7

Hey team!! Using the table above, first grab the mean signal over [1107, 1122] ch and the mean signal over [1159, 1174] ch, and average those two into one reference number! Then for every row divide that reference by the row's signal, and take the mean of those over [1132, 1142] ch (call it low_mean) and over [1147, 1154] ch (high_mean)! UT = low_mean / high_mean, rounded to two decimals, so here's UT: 1.06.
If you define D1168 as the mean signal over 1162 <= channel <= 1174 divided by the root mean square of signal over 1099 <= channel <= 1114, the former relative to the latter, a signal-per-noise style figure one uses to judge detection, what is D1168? 1.15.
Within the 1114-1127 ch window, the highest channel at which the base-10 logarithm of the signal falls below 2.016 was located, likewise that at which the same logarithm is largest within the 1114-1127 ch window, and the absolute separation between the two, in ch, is 0.0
